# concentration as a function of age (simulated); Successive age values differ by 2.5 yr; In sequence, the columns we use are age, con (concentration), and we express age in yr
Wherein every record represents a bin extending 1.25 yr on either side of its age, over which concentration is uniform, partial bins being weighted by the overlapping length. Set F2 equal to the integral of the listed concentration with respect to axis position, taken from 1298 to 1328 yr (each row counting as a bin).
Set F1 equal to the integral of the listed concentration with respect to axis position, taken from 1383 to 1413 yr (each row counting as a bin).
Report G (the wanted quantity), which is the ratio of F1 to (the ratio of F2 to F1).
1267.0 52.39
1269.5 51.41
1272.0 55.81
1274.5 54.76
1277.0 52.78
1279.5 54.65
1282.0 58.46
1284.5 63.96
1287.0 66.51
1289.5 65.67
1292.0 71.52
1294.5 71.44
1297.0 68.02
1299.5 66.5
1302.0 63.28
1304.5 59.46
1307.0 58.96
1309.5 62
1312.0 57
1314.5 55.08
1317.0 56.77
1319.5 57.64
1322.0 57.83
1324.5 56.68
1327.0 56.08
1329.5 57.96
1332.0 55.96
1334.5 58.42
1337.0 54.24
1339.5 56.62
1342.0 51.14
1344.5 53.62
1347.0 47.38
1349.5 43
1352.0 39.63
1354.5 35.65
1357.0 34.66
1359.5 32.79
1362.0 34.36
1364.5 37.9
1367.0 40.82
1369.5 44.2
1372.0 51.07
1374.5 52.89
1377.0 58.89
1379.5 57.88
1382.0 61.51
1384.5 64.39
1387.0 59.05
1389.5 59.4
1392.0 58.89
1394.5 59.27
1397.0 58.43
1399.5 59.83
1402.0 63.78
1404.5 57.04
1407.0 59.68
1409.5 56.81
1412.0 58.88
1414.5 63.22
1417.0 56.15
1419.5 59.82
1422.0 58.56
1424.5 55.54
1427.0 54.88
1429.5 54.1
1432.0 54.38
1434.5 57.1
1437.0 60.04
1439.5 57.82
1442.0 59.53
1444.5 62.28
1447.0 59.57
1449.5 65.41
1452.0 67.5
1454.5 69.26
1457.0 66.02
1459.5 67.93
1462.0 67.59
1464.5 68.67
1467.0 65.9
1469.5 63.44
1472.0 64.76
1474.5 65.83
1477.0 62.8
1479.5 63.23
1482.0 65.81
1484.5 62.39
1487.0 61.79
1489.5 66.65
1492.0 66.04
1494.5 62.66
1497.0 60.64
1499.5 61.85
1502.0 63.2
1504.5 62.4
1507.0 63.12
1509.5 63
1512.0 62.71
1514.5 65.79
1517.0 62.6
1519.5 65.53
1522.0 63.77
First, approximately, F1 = 1789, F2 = 1771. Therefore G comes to 1808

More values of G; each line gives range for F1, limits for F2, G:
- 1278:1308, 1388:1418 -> 2071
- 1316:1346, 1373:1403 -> 1584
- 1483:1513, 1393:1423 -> 2012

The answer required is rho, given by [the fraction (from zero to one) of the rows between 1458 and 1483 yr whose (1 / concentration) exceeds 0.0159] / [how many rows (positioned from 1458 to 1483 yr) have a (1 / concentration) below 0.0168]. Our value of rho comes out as 0.010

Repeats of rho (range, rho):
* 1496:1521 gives 0.050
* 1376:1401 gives 0.300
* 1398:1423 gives 0.160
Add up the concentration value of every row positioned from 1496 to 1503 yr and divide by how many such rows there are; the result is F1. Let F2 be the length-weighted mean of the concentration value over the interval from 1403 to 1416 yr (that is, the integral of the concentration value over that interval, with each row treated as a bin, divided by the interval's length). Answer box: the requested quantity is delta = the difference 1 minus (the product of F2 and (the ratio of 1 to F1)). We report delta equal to 0.04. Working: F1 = 61.9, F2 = 59.2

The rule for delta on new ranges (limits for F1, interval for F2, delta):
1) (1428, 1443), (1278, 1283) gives 0.02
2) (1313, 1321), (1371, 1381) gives 0.02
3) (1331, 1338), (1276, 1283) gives 0.02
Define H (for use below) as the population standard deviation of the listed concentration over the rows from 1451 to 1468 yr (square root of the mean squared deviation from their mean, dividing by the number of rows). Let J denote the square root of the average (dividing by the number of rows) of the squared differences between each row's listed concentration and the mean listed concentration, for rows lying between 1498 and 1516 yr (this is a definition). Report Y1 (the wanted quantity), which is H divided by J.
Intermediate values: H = 1.2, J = 1.2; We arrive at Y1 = 1.00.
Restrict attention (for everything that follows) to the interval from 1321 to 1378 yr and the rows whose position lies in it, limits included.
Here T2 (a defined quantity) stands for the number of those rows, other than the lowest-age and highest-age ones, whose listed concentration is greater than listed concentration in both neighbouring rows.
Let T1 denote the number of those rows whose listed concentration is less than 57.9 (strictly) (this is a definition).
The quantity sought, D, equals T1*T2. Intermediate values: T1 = 20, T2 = 4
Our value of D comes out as 80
